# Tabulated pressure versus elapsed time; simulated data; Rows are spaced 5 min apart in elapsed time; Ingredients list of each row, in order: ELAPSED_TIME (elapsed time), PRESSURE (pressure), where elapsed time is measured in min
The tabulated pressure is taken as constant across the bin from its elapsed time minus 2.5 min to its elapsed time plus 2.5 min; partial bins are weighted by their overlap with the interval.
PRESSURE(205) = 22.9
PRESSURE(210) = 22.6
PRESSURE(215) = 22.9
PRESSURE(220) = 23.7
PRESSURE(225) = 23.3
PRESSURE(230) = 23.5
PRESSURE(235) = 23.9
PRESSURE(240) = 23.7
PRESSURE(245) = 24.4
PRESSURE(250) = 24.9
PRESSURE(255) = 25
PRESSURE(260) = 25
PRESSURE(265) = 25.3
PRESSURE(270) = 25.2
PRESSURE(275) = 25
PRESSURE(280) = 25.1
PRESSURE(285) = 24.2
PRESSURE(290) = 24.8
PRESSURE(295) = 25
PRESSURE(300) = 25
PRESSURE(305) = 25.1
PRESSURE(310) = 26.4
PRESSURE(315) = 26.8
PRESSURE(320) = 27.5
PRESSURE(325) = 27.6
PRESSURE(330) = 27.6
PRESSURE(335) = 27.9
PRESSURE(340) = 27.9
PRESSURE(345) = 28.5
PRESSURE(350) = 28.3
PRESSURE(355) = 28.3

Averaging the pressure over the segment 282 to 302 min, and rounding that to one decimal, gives 24.8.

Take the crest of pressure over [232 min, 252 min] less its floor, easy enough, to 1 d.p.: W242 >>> 1.2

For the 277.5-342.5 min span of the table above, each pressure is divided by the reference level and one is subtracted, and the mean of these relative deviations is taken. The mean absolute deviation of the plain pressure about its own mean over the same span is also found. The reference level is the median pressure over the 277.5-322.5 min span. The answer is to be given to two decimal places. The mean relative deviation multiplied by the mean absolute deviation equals 0.06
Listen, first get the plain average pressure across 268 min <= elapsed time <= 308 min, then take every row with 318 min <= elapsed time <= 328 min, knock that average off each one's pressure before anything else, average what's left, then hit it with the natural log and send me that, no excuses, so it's 1.0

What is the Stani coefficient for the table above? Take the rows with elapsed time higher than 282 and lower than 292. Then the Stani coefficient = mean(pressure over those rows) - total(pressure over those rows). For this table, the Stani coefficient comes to -24.5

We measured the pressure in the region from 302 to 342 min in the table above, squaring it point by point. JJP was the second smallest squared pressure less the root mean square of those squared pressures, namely -40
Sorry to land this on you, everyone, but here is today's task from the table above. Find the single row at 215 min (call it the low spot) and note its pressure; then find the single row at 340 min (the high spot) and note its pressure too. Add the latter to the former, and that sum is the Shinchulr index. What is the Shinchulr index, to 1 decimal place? 50.8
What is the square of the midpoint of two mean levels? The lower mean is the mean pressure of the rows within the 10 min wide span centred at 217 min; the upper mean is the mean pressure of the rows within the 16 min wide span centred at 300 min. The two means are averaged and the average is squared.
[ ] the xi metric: 584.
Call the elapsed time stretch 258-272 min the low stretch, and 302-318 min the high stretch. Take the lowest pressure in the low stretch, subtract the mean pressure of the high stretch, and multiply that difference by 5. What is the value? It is -5.5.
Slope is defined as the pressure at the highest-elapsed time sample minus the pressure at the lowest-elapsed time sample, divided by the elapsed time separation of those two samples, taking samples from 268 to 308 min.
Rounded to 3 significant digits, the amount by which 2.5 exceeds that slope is 2.50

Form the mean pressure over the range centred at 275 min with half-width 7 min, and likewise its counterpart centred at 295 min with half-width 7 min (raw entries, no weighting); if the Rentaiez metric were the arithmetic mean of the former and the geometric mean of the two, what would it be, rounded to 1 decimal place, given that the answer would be 25.1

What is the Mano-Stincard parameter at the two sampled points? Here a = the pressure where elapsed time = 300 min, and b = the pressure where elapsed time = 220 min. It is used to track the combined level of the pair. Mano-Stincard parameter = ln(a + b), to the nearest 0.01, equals 3.89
